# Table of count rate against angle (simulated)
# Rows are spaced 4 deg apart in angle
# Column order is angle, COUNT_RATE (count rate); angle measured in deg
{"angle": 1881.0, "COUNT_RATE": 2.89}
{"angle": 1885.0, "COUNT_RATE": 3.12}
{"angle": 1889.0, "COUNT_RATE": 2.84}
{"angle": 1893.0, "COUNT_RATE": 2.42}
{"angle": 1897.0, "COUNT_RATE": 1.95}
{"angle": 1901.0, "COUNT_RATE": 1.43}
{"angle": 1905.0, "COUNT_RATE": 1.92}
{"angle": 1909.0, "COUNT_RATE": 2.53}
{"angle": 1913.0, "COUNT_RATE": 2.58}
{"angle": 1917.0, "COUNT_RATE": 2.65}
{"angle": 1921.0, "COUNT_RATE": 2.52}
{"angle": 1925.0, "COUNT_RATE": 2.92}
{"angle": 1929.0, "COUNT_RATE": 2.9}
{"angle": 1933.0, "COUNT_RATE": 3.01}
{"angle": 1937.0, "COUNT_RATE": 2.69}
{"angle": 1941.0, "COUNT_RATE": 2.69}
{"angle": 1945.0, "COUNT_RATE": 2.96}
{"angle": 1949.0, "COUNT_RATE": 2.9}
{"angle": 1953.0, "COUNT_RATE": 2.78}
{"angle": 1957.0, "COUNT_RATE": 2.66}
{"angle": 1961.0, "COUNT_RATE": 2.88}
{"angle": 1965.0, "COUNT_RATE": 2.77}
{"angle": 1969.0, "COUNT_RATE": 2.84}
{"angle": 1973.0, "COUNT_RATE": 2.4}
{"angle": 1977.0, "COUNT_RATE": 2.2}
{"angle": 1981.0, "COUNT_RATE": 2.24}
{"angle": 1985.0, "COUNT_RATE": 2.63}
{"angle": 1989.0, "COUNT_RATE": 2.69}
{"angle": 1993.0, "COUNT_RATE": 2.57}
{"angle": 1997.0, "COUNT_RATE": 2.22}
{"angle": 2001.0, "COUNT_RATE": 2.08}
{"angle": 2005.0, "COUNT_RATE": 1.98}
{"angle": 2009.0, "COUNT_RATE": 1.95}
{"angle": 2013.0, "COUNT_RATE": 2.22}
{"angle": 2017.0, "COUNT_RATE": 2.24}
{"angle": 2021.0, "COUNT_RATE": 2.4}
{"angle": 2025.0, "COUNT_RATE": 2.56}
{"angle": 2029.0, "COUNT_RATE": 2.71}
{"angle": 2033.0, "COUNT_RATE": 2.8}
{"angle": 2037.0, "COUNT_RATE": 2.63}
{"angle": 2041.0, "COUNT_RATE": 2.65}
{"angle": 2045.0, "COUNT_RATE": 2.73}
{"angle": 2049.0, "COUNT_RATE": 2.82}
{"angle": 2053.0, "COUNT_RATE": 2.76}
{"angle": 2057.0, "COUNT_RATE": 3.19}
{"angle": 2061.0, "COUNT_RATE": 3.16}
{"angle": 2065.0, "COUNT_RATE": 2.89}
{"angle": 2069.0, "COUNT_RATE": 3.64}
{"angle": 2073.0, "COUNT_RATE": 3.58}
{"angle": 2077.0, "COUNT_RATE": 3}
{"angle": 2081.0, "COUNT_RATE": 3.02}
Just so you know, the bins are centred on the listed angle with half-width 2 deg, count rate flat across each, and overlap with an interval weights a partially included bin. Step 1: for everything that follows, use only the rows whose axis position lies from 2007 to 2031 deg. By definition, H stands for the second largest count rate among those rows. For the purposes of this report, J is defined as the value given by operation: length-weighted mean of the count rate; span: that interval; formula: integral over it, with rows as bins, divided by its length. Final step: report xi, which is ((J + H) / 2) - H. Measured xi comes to -0.11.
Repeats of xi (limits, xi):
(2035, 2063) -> -0.16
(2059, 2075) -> -0.13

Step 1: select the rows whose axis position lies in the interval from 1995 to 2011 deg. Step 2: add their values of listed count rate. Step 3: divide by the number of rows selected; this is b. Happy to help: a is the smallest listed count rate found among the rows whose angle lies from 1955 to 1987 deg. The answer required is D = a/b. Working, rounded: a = 2.2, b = 2.1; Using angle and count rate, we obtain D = 1.07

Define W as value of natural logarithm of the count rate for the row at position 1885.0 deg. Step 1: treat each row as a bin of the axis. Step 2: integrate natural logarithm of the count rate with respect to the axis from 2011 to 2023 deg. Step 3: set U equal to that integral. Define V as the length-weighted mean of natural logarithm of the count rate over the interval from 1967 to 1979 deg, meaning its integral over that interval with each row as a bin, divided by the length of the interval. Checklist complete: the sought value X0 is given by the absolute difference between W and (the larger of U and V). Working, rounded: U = 9.9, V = 0.90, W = 1.14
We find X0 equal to 8.8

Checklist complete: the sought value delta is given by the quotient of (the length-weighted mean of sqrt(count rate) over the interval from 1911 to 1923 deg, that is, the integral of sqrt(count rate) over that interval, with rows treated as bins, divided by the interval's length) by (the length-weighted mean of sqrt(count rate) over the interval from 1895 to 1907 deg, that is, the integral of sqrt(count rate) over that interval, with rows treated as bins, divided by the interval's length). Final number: 1.21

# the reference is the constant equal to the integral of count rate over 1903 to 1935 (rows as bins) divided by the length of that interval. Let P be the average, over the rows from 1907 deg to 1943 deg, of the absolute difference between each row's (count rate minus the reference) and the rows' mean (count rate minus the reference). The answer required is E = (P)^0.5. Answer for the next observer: 0.38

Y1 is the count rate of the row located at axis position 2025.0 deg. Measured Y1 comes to 2.56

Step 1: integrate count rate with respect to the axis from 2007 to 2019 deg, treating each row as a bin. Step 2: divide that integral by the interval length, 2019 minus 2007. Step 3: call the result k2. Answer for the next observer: 2.14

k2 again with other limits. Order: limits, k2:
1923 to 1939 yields 2.88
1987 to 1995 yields 2.63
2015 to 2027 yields 2.40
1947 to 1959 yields 2.78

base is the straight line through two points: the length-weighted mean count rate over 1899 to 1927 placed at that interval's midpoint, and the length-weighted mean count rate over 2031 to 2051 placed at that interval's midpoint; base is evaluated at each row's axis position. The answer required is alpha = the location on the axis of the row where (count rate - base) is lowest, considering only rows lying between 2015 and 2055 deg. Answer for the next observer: 2017.0 deg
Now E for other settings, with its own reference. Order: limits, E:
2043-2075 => 0.54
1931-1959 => 0.35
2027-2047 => 0.23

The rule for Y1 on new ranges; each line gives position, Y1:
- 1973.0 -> 2.4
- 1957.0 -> 2.66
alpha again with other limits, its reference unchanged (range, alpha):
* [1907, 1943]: 1921.0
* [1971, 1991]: 1977.0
